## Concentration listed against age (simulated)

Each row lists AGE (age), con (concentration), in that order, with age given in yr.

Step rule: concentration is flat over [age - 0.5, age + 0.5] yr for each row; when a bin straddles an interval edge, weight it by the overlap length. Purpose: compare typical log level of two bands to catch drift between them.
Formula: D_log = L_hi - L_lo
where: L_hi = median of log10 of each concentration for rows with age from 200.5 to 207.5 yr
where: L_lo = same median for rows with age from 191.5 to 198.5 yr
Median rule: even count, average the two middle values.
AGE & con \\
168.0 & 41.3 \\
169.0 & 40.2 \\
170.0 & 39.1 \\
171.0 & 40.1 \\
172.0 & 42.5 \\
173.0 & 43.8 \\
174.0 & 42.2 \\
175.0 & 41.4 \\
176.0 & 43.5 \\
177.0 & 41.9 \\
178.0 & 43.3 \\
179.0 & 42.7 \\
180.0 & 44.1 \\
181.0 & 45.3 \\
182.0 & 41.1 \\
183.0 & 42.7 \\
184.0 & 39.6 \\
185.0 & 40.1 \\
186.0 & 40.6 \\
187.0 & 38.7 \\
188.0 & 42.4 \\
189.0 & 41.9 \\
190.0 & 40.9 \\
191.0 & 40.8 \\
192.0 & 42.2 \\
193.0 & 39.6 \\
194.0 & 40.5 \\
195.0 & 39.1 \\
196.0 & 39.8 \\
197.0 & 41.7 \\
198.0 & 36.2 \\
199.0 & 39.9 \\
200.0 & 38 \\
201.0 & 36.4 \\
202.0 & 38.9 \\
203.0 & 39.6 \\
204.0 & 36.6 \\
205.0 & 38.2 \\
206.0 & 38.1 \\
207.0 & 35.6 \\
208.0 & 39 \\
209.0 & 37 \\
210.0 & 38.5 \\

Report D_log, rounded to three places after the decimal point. -0.019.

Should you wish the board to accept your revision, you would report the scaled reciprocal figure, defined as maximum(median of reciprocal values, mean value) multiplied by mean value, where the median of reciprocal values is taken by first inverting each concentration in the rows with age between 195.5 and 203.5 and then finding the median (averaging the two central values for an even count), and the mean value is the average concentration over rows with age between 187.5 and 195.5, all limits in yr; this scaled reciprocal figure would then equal 1675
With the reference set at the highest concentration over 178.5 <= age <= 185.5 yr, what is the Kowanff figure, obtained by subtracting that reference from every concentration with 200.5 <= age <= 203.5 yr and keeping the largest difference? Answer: -5.7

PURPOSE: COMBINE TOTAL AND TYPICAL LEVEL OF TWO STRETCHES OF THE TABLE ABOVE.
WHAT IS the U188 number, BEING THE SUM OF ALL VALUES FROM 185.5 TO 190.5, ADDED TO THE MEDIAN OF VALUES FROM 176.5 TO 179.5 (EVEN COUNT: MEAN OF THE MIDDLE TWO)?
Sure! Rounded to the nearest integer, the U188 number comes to 247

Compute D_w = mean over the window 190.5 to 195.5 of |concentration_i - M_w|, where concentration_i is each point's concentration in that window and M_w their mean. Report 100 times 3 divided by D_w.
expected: 344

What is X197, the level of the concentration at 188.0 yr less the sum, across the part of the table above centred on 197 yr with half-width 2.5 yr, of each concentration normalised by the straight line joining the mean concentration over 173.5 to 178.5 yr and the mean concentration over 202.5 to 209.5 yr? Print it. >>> 37.4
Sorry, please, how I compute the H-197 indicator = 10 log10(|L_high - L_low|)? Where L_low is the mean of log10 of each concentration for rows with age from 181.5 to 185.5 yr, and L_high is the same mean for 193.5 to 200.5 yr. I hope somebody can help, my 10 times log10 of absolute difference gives -17.7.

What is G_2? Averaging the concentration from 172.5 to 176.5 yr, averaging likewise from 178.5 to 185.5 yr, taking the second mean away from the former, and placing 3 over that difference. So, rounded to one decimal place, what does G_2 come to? 6.0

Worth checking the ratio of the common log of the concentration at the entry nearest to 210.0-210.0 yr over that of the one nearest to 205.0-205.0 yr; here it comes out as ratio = 1.00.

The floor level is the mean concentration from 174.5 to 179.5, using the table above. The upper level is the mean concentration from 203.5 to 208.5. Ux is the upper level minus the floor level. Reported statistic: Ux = -5.1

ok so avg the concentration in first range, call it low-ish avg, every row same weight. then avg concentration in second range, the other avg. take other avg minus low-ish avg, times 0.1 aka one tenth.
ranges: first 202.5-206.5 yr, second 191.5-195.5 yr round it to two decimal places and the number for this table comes 0.22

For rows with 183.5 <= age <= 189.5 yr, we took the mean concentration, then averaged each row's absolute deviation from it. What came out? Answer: 1.08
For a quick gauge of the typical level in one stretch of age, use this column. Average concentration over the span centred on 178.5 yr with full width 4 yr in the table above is 43.0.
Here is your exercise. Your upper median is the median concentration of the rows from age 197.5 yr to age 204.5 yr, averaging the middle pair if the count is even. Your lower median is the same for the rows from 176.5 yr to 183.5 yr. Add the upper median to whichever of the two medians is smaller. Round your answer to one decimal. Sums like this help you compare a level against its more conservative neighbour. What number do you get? 76.0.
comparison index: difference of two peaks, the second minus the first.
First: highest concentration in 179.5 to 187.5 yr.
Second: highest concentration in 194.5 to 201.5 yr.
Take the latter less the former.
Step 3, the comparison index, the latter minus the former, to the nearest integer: -4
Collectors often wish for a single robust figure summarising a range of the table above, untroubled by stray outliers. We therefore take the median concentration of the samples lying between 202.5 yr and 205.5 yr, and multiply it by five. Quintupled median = 191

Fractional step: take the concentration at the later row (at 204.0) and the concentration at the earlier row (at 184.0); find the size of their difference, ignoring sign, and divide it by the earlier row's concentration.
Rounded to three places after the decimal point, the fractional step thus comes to 0.076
